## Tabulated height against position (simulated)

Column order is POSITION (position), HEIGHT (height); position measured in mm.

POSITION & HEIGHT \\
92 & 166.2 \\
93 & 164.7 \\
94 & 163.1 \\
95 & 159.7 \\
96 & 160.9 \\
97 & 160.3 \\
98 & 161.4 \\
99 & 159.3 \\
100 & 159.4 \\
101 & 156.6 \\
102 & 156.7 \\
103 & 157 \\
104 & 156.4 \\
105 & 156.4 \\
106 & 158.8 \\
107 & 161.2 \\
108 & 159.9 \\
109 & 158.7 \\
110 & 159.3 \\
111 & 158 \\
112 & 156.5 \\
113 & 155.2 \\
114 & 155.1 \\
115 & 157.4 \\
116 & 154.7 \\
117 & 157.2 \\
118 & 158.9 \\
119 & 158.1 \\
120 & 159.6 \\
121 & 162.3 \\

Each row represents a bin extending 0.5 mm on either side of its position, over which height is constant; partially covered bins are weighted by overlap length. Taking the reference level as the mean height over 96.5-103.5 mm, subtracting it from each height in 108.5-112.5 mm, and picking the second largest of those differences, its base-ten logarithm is -1.5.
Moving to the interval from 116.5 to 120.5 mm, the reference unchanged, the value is -0.6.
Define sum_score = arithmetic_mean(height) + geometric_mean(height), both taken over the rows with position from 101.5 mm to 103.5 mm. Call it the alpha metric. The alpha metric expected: 314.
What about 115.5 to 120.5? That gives 315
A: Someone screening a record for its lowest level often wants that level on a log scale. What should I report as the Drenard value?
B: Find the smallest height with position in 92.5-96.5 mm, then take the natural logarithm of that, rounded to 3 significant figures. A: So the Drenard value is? 5.07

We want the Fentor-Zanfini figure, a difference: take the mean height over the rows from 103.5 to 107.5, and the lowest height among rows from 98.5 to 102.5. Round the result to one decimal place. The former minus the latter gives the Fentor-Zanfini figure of 1.6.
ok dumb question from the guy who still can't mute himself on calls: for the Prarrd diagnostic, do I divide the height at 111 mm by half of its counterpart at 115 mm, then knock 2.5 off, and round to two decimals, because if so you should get -0.49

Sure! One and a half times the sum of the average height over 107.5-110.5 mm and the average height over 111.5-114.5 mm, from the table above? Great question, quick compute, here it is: 472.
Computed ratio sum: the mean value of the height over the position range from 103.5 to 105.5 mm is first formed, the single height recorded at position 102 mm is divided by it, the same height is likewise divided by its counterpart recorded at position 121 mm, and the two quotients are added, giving 1.97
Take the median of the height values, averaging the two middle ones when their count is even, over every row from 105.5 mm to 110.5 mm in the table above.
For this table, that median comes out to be 159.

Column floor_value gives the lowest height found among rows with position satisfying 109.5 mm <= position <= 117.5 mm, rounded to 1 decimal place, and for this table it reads 154.7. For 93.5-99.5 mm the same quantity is 159.3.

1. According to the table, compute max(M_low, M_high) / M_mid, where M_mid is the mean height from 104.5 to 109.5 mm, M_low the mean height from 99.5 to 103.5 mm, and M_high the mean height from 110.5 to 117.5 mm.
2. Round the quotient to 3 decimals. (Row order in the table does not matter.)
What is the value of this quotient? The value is 0.990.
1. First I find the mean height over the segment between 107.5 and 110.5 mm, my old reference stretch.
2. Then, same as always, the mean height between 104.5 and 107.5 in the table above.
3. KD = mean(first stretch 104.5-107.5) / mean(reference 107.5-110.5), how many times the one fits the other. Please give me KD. 0.997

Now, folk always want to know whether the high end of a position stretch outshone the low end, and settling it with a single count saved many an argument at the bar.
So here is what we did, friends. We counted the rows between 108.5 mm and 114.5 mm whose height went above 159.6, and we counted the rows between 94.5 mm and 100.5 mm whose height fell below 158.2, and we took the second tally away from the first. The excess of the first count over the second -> 0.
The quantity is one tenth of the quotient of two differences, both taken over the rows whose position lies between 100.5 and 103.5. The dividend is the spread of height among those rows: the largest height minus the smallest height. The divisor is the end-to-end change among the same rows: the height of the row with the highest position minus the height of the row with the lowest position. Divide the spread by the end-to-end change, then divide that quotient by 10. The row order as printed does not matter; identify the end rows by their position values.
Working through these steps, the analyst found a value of 0.10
